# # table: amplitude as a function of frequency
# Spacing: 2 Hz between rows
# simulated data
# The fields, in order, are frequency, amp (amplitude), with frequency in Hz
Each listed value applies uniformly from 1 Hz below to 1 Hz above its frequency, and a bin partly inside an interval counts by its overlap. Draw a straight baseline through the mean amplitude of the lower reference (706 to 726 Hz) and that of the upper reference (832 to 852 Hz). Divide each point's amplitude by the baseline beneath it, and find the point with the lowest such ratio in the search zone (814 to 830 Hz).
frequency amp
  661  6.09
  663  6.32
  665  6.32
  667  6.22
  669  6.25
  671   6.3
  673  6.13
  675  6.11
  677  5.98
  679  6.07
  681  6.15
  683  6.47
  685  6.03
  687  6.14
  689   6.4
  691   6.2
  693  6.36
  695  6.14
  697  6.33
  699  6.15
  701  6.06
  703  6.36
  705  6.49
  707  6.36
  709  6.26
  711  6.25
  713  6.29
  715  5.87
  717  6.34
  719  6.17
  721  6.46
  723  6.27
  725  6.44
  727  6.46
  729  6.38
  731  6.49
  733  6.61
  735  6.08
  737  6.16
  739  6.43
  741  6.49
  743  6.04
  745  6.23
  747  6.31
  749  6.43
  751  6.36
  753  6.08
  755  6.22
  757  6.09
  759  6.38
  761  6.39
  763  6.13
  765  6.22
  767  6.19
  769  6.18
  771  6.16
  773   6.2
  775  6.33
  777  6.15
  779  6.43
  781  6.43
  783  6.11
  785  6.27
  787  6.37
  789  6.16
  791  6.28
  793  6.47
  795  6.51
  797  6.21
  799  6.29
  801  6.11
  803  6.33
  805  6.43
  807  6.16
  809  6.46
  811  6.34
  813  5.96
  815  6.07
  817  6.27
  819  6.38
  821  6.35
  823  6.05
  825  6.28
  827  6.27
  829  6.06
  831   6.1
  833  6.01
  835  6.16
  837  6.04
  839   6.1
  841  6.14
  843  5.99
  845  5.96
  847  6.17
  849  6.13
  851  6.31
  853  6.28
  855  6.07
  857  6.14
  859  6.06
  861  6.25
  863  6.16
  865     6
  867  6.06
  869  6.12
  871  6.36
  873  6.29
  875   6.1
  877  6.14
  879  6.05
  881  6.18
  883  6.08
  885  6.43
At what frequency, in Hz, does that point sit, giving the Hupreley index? 823 Hz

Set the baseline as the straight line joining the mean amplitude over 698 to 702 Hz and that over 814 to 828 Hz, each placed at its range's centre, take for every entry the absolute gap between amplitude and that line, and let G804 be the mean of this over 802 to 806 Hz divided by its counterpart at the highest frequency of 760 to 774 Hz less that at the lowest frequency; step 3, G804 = -0.8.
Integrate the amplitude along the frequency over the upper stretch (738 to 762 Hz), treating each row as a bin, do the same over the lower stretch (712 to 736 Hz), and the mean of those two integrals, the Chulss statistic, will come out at 151.3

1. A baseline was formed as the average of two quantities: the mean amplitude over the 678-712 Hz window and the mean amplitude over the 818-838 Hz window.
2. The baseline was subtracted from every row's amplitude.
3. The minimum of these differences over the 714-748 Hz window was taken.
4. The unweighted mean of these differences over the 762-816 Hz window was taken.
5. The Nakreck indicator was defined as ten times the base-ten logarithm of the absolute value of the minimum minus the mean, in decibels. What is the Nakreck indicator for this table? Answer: -4.1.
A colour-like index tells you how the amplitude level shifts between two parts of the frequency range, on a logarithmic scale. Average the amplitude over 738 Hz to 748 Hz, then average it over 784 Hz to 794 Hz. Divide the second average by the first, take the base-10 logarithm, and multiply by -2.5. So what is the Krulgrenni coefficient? -0.002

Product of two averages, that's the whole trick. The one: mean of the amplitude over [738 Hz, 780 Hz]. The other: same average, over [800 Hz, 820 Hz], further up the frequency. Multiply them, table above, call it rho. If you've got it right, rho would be 39.1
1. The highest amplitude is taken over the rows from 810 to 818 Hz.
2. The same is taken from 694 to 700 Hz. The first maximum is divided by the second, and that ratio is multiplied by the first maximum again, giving 6.35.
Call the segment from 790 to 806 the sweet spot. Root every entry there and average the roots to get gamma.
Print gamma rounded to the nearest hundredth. 2.52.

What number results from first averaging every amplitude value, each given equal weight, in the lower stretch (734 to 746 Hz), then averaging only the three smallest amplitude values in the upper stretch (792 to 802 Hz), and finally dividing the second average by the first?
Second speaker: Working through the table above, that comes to 0.994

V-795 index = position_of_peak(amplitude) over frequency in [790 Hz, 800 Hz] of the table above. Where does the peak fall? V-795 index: 795 Hz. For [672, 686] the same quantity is 683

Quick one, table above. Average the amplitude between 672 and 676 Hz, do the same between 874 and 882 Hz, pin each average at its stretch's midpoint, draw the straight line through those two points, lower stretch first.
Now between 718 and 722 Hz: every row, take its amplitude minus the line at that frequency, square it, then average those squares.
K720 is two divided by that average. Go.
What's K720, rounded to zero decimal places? 34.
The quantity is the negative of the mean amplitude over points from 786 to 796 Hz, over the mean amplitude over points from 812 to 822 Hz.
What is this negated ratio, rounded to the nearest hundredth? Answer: -1.02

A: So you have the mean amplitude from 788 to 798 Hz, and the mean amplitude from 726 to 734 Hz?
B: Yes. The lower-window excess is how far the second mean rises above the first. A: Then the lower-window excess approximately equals 0.16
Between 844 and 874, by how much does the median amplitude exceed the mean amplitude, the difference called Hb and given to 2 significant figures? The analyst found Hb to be -0.017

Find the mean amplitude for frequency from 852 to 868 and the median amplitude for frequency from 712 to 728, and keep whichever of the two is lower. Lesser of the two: 6.13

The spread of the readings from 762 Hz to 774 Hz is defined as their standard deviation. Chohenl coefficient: 0.03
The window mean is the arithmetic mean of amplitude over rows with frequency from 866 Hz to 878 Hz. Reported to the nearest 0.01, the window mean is 6.18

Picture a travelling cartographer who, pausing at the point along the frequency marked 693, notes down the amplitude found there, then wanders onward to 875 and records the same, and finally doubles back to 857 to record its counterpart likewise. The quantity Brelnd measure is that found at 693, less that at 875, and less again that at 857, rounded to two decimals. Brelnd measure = -5.88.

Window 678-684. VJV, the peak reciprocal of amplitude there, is 0.165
